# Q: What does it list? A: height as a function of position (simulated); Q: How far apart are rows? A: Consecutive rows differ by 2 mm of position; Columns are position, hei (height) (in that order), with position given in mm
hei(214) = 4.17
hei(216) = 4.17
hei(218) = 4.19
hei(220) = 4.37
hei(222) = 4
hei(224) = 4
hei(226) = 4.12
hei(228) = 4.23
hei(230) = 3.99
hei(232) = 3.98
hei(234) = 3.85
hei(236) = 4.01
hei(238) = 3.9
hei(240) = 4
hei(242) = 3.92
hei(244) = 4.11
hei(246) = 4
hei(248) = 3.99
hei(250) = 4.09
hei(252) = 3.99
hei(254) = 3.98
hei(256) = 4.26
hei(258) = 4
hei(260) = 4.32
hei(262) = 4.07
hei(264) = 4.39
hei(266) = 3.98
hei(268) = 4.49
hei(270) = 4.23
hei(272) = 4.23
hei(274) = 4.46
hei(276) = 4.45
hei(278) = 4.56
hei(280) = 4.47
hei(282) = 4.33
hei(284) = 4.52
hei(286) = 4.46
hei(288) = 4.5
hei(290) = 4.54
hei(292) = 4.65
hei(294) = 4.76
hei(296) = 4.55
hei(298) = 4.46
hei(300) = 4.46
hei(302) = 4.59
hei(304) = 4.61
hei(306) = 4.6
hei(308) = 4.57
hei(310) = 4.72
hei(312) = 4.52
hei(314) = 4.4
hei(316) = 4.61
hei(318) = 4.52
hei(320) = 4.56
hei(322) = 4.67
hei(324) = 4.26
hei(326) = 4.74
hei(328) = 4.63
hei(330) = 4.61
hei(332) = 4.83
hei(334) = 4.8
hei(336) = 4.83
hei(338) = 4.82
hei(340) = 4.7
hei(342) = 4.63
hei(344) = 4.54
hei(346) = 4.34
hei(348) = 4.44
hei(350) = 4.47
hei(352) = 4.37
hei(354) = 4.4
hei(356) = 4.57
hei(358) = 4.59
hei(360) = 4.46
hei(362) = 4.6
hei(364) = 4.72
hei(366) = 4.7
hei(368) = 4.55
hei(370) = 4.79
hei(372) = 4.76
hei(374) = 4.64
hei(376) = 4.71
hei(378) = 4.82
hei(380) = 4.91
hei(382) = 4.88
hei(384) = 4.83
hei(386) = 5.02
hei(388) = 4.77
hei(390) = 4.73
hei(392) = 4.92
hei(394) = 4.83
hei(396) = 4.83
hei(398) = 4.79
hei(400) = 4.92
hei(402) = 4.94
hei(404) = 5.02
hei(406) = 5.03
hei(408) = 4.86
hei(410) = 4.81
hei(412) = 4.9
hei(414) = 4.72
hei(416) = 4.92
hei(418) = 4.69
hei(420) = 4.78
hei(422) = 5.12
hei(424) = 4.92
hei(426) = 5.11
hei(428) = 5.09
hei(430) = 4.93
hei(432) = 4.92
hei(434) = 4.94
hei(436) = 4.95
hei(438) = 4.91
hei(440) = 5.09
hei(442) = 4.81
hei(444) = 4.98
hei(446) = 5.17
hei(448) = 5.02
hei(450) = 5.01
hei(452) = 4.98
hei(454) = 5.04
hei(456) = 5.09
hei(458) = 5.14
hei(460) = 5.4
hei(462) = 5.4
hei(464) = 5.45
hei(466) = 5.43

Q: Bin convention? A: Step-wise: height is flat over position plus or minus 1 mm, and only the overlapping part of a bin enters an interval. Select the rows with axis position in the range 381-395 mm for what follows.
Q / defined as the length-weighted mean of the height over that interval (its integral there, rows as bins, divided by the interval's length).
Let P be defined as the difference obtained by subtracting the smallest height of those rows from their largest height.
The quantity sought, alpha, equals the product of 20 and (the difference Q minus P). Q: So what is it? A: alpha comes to 91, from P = 0.29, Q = 4.85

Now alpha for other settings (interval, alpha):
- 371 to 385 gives 90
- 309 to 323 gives 85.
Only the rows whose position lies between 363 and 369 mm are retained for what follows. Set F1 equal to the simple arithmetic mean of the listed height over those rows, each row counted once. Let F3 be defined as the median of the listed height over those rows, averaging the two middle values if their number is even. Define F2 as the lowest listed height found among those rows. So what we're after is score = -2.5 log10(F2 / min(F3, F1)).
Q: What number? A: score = 0.025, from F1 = 4.66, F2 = 4.55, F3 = 4.70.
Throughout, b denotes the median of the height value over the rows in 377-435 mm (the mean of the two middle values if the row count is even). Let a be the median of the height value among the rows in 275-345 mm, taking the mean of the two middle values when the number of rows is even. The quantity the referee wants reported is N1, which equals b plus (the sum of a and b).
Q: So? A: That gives 14.4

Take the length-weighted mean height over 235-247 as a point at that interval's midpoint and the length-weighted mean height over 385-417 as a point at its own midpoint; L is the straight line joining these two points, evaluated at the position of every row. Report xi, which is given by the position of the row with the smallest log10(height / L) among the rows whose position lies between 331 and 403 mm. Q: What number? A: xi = 352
